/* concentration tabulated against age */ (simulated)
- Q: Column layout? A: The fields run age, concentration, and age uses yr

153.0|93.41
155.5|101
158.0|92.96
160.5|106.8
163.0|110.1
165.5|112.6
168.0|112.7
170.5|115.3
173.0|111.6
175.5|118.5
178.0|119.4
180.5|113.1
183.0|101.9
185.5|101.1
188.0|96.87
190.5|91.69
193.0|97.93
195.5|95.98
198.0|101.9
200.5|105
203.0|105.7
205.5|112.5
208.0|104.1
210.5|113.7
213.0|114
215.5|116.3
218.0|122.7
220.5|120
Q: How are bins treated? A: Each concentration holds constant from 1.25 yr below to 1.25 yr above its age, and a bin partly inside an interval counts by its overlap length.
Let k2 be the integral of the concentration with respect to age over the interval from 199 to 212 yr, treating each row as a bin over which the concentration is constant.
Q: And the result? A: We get 1406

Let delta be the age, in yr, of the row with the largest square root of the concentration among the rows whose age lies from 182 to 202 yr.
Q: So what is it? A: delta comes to 200.5 yr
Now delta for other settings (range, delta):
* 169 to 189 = 178.0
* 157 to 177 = 175.5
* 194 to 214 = 213.0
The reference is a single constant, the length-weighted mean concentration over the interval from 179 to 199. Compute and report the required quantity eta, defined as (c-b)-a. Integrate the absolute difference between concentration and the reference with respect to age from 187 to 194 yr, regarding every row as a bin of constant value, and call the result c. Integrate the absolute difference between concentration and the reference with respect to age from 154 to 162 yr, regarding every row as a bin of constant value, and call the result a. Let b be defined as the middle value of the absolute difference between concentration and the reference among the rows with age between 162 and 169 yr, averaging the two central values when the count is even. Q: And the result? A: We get -18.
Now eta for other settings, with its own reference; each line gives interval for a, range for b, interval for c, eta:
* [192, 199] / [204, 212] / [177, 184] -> 47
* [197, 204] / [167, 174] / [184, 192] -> -7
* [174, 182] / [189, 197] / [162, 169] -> -52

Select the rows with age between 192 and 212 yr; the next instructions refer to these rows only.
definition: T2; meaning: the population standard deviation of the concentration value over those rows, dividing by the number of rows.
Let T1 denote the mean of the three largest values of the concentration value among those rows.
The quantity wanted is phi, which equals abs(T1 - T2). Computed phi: 104.8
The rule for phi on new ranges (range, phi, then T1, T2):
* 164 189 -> 110.4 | 118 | 7.3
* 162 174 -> 111.8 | 114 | 1.7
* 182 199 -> 98.1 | 102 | 3.5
